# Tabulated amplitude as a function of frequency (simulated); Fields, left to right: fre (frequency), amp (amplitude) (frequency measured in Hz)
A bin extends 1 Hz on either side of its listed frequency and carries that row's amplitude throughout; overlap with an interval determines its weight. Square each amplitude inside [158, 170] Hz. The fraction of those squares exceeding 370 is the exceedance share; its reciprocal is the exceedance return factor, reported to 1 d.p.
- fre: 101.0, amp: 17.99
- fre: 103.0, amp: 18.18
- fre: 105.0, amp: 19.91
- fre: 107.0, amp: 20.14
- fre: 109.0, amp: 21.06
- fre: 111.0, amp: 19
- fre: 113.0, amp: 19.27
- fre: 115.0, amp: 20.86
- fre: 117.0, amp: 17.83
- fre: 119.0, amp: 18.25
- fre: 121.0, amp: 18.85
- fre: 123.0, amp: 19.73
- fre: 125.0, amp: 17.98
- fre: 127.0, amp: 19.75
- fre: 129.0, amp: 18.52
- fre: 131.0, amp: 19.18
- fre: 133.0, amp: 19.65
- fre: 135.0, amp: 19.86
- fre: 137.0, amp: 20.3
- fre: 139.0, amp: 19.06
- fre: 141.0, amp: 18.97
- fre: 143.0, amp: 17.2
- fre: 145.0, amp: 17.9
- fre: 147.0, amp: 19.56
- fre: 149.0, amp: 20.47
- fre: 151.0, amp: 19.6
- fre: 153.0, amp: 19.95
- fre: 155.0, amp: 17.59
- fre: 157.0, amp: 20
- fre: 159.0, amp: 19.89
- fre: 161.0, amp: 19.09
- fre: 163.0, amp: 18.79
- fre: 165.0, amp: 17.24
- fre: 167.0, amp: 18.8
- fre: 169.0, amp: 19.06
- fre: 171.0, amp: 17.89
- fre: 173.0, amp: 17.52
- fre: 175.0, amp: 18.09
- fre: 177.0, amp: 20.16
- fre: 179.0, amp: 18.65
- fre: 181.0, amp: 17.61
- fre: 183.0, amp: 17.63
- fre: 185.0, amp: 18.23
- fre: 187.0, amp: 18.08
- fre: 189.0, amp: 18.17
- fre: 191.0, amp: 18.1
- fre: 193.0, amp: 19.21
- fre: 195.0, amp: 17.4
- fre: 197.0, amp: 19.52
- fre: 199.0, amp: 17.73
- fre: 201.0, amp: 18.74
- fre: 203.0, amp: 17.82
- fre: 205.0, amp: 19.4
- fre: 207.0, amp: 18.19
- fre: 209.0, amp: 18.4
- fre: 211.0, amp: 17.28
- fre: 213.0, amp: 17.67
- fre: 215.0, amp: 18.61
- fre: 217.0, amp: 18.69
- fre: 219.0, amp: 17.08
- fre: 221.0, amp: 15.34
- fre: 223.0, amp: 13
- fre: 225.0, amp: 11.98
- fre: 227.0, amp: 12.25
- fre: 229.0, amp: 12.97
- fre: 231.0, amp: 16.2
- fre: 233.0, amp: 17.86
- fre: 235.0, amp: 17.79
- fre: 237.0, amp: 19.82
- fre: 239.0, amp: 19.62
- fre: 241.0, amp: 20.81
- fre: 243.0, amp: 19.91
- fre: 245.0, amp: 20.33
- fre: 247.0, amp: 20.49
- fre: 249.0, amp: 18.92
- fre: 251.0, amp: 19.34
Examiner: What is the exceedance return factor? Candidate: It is 6.0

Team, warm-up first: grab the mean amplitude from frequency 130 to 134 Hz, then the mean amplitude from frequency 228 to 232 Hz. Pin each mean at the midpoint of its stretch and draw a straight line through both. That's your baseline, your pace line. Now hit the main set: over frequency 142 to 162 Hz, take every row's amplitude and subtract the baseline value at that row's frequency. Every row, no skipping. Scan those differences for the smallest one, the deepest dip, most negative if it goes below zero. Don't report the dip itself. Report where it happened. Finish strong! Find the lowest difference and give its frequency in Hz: 143.0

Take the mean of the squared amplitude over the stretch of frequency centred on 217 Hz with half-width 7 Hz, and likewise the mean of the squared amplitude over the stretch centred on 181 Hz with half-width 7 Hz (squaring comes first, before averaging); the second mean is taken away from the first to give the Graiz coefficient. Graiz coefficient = -51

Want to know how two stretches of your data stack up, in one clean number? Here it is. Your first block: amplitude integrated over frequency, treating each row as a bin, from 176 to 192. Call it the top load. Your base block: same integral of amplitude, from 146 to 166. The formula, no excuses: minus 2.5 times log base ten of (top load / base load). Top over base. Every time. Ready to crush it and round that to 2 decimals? 0.29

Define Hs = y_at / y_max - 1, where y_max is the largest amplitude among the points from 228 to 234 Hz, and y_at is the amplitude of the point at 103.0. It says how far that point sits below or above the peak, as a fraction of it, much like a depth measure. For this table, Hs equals 0.018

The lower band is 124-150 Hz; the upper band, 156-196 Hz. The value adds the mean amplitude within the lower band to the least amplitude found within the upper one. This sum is 36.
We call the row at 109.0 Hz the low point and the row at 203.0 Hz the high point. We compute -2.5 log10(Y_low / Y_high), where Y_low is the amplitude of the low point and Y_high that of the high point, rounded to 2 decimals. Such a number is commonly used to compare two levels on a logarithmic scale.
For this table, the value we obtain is -0.18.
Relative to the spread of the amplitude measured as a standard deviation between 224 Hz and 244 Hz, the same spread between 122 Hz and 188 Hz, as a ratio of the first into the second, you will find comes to 0.3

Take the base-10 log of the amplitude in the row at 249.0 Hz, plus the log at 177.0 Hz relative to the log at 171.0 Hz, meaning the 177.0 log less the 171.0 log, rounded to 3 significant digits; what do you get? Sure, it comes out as 1.33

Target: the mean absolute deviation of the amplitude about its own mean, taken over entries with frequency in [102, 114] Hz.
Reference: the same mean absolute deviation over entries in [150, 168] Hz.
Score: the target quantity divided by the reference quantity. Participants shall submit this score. 0.98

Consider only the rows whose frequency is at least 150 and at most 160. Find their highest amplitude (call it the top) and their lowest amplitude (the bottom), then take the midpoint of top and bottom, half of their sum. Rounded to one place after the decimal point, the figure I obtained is 18.8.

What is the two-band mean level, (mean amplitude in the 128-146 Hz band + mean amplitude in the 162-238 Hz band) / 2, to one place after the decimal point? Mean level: 18.3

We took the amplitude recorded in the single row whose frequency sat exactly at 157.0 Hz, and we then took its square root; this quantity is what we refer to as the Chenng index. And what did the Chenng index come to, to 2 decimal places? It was 4.47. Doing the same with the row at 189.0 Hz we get 4.26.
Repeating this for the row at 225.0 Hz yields 3.46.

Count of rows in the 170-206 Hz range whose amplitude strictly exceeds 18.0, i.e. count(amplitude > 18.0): 11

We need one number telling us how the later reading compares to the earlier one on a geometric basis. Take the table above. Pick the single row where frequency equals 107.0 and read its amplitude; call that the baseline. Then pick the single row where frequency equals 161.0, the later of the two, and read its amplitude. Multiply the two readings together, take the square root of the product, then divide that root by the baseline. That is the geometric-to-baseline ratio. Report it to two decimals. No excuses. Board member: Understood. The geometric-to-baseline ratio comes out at 0.97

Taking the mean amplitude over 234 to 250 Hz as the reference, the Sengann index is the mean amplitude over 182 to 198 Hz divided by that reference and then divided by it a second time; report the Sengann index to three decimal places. 0.047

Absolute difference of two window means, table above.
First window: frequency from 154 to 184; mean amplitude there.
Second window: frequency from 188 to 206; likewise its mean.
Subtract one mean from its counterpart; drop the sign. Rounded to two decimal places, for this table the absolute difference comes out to 0.08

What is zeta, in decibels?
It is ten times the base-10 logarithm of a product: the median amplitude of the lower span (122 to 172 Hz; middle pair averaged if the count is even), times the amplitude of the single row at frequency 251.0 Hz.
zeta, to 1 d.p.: 25.7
